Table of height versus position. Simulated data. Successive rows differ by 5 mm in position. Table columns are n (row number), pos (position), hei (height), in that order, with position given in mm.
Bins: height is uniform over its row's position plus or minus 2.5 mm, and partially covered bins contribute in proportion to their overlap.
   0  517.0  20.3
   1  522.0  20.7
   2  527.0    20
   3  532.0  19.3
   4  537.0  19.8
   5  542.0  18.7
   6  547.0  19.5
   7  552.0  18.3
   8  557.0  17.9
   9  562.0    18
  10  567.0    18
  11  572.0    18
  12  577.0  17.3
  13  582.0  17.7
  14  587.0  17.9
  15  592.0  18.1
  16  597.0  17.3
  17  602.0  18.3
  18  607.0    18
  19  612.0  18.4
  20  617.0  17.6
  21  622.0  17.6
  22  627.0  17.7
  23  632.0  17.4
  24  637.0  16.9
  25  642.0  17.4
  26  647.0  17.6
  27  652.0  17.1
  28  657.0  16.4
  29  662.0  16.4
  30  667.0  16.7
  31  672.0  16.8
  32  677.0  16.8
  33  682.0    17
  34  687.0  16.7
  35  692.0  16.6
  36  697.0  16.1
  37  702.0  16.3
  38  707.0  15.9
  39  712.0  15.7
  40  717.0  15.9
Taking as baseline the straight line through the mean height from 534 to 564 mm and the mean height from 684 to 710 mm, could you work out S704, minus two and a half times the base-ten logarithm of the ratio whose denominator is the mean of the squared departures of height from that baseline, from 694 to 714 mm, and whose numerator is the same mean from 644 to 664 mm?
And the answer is -1.2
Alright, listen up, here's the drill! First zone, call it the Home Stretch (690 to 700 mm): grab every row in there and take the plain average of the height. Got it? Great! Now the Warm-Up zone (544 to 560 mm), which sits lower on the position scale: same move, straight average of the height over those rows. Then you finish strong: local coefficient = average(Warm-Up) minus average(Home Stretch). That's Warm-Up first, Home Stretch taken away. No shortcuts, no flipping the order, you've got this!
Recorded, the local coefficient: 2.22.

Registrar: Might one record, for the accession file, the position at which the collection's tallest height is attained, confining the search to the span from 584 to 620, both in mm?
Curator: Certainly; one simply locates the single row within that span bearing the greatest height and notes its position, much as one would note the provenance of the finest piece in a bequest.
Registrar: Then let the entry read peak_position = 612.0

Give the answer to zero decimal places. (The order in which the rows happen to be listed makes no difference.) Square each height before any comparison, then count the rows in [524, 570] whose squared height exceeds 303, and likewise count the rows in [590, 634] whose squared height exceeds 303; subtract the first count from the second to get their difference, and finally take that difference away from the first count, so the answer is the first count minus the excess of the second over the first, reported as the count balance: 11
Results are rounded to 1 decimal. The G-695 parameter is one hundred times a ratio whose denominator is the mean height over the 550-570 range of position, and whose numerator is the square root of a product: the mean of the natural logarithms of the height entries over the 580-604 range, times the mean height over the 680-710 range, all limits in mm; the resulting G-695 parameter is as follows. 38.1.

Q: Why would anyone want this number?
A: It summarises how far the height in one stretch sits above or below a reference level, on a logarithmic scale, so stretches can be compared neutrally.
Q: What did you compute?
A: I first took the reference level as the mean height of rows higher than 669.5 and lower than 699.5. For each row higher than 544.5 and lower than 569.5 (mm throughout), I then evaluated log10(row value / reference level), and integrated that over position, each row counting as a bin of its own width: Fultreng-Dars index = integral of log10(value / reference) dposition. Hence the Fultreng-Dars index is 1.0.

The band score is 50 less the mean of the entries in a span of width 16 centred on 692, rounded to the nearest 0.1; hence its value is 33.5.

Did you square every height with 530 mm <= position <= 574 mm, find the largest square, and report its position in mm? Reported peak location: 537.0 mm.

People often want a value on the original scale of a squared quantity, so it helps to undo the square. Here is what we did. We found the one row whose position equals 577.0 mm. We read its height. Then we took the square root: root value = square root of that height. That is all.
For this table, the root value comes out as 4.16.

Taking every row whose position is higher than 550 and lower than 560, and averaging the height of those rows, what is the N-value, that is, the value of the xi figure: 18.1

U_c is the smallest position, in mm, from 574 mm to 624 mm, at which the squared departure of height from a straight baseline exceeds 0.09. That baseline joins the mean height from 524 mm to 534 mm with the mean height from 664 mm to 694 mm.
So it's 577.0 mm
